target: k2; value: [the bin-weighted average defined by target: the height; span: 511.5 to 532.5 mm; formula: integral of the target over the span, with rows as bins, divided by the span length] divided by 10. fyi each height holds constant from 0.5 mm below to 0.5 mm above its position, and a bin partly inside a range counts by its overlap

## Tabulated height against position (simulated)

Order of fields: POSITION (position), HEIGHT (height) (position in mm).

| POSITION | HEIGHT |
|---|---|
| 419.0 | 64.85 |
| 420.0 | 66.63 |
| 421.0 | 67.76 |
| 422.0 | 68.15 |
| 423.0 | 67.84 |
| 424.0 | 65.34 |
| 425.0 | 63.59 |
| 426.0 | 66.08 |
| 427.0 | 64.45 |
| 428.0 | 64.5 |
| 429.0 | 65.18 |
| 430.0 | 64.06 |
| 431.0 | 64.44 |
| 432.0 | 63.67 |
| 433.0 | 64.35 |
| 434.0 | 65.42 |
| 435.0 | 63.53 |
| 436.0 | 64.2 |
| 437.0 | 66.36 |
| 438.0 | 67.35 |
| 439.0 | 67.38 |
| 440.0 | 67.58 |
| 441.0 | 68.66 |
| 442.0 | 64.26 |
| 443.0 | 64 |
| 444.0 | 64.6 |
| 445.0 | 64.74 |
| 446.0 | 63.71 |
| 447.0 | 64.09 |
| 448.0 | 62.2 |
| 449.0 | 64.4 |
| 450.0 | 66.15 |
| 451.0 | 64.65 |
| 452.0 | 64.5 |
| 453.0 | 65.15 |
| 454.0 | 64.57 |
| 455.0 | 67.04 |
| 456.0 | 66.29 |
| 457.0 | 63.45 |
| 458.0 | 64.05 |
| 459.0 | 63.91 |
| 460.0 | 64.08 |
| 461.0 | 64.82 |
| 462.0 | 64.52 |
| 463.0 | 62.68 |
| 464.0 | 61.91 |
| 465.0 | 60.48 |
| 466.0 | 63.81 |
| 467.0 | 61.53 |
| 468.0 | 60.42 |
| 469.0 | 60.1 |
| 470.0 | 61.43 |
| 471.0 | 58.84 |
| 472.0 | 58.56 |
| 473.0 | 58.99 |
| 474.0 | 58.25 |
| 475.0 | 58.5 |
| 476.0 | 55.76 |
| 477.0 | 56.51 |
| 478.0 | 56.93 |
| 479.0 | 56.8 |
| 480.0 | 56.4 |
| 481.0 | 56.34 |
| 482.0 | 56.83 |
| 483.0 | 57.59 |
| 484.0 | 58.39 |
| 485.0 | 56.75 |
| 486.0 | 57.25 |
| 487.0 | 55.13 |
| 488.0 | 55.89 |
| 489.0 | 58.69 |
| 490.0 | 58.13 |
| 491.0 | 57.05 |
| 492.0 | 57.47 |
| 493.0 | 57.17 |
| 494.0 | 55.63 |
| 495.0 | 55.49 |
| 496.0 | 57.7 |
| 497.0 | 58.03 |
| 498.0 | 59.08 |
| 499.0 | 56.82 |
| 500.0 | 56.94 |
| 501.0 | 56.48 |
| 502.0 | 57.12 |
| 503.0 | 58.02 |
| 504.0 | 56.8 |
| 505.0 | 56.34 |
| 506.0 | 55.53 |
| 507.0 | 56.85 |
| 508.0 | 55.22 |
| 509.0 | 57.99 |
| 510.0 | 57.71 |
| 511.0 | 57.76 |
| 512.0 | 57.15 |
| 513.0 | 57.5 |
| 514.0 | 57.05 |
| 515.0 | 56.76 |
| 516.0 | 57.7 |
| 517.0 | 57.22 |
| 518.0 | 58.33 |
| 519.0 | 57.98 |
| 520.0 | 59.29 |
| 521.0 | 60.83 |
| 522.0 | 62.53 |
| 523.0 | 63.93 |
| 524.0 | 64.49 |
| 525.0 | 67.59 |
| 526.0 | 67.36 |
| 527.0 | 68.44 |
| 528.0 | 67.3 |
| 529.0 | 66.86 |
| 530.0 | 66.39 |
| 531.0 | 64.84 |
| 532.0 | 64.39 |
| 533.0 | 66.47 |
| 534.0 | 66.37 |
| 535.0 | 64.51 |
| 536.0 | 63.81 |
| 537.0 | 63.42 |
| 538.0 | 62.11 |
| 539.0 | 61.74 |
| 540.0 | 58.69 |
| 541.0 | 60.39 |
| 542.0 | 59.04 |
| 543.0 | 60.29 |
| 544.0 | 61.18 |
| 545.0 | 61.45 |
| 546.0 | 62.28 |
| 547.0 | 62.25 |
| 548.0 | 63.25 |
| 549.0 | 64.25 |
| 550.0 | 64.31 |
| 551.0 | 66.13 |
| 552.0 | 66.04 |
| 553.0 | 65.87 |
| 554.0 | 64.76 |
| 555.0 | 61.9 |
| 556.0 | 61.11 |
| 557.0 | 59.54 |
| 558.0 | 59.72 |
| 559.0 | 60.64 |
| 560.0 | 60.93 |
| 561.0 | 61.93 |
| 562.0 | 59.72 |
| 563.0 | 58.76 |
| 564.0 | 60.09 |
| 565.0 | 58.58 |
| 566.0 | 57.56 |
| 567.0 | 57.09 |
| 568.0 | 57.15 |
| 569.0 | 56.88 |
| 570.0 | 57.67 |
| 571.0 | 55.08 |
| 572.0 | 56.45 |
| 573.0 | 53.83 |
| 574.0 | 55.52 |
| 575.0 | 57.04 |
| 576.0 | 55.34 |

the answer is 6.2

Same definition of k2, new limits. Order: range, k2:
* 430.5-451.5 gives 6.5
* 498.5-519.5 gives 5.7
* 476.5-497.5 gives 5.7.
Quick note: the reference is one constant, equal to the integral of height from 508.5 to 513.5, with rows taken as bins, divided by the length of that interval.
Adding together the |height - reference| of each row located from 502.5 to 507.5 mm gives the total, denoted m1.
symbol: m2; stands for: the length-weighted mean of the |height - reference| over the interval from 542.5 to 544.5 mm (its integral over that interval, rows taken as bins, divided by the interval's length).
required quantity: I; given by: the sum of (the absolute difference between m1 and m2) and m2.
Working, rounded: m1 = 5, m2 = 3.1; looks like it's 5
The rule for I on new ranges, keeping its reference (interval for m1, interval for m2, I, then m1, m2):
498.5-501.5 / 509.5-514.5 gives 3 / 3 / 0.3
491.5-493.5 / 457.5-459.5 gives 12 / 1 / 6.4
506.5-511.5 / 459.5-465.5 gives 7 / 4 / 5.5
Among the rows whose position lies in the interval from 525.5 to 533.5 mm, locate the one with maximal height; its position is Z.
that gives 527.0 mm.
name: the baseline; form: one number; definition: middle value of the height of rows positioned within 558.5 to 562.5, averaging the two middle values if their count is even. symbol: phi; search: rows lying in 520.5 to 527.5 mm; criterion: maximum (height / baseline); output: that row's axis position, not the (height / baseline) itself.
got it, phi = 527.0 mm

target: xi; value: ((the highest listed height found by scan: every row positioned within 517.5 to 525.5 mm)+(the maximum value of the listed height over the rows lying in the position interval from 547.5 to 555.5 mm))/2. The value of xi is 66.9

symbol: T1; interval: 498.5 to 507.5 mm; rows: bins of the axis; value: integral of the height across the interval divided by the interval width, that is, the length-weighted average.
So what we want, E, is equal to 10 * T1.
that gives 568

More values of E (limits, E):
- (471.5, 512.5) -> 571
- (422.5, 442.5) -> 654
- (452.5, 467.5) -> 639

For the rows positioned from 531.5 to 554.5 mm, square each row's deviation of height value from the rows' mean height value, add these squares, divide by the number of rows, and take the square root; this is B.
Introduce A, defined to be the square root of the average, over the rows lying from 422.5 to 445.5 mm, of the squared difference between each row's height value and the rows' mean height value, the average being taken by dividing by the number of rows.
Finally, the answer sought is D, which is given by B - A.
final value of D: 0.8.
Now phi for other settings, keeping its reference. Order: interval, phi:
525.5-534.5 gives 527.0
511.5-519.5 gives 518.0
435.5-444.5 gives 441.0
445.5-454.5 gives 450.0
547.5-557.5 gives 551.0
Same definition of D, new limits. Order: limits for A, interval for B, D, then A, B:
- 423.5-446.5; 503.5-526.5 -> 2.1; 1.4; 3.5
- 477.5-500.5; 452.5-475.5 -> 1.6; 1.0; 2.6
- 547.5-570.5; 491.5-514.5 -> -2.1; 3.0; 0.9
